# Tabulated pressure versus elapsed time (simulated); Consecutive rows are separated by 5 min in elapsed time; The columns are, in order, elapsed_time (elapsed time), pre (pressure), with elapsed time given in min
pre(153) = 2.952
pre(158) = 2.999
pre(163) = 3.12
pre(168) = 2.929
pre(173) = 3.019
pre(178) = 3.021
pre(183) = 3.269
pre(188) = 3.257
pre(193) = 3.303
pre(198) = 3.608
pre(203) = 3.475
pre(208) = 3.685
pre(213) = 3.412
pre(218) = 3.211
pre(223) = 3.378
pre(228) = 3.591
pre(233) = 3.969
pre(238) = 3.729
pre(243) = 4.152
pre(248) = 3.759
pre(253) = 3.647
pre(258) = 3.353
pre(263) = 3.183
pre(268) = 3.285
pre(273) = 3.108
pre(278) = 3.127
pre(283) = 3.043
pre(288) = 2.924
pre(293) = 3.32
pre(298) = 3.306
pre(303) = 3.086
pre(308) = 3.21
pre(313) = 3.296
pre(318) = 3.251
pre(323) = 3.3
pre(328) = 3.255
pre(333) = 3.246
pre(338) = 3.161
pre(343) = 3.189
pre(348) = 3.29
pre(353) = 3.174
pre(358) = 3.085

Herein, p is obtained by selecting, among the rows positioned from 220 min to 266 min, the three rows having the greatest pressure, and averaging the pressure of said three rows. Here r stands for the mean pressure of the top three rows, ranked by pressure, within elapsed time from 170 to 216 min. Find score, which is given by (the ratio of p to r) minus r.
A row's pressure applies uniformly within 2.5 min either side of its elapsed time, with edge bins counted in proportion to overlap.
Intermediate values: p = 4.0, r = 3.59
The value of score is -2.5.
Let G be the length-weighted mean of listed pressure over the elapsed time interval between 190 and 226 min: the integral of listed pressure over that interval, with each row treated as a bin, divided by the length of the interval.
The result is 3.44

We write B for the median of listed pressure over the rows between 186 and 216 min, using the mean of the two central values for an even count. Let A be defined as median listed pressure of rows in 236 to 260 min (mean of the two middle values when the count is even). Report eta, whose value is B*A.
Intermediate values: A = 3.7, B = 3.4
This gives 12.8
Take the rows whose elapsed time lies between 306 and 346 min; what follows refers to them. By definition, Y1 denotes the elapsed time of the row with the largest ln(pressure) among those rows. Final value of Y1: 323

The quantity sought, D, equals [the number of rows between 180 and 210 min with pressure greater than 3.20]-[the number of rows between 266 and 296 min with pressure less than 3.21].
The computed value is 2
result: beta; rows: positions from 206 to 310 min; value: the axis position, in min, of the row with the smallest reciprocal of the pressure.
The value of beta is 243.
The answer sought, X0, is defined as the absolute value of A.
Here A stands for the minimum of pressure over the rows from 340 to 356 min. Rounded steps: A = 3.174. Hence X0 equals 3.17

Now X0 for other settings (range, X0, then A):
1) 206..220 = 3.21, 3.211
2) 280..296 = 2.92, 2.924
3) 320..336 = 3.25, 3.246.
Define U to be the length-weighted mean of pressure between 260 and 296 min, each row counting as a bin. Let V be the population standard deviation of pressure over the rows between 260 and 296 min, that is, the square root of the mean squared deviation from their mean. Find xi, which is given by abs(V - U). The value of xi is 3.02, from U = 3.15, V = 0.13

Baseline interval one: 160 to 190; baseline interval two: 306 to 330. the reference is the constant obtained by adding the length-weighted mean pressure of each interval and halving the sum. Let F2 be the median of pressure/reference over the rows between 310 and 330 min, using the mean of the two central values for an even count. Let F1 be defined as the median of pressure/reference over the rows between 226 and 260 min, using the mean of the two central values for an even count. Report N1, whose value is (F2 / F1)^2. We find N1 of 0.77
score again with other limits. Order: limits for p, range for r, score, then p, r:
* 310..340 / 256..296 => -2.3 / 3.3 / 3.32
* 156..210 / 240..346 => -2.9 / 3.6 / 3.85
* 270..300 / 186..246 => -3.1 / 3.3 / 3.95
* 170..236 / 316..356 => -2.1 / 3.8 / 3.28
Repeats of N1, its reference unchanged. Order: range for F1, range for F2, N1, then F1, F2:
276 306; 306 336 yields 1.10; 0.98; 1.02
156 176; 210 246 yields 1.42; 0.95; 1.13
